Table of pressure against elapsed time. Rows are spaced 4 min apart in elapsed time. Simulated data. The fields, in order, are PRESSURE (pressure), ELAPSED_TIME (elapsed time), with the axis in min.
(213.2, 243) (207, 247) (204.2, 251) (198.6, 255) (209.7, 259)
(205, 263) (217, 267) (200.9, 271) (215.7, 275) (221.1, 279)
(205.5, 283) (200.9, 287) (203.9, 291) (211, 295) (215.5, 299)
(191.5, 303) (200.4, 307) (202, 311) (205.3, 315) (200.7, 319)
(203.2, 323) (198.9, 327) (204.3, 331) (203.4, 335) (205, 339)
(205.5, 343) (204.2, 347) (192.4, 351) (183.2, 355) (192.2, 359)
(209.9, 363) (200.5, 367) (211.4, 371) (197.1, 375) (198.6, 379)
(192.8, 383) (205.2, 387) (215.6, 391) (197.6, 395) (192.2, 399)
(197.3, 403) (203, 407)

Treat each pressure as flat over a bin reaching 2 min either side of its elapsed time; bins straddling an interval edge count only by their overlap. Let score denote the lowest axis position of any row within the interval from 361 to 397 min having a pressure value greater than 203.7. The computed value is 363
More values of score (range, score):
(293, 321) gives 295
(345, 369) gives 347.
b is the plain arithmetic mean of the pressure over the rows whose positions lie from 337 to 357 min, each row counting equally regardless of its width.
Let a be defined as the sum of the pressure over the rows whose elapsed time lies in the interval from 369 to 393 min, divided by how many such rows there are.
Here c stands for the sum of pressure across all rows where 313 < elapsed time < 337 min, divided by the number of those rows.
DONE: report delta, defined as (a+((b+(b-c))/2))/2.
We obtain 150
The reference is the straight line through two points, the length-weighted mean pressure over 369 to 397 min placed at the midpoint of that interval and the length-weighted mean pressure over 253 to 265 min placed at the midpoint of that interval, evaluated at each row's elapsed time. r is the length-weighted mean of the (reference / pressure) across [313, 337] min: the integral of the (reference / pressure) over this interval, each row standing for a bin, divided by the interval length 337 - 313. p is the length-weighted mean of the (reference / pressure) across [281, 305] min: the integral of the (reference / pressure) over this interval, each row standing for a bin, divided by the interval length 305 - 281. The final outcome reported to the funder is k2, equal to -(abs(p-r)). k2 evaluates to -0.007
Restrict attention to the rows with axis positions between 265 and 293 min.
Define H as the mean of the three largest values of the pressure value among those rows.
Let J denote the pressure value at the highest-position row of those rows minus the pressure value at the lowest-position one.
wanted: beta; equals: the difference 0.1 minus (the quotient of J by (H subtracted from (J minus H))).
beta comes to 0.071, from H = 218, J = -13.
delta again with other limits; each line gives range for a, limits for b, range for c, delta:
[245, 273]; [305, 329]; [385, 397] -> 152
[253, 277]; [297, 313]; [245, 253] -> 154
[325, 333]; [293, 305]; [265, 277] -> 151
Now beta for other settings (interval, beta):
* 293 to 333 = 0.084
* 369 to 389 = 0.085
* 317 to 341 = 0.111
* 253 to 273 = 0.105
